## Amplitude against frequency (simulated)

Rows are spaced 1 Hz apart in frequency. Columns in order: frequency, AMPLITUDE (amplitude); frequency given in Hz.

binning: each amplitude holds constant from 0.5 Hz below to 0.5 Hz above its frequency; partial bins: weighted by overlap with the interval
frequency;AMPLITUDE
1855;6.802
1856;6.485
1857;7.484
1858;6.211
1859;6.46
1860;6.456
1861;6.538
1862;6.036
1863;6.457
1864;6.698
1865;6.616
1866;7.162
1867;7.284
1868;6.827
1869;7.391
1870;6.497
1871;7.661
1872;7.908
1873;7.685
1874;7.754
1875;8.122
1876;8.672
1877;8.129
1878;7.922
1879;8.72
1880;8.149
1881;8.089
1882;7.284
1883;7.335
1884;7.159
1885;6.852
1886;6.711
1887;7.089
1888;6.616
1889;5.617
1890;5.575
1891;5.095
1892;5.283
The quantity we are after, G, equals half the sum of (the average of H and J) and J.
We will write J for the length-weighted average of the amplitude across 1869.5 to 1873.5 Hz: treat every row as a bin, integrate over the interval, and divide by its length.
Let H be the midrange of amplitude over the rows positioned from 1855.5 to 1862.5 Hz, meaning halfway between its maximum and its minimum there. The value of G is 7.27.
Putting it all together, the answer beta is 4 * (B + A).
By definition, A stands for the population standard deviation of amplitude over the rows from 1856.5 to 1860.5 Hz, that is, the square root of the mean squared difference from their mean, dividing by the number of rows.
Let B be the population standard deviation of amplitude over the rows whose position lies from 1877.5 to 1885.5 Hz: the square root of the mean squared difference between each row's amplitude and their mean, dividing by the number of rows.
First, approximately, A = 0.49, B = 0.59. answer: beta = 4.3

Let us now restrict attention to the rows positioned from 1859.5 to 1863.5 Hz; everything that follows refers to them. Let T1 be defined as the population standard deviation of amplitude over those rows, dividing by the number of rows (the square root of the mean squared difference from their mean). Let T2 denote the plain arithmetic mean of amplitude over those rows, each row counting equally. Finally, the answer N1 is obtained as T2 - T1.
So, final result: 6.18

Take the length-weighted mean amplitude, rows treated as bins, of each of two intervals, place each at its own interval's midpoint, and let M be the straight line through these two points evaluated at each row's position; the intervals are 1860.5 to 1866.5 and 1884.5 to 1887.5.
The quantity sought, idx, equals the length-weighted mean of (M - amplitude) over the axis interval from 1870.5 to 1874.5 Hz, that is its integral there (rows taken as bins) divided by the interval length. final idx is -1.0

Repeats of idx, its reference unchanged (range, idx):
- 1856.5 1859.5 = -0.2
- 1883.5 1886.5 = 0.0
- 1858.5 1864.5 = 0.1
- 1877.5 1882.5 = -1.2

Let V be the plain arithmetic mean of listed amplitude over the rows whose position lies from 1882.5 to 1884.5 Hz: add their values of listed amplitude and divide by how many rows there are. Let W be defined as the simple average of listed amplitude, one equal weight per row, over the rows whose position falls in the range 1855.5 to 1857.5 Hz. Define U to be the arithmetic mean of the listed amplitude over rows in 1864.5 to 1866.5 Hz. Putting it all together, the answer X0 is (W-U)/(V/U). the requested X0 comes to 0.1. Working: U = 6.89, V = 7.25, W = 7.0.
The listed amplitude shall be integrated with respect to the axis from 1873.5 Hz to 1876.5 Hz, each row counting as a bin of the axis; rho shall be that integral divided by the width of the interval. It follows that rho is 8.2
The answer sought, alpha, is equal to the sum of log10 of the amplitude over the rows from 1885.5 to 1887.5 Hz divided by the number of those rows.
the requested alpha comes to 0.84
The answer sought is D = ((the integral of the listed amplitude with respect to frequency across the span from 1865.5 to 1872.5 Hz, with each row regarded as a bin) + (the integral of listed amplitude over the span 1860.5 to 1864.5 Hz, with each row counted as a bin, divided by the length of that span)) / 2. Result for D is 29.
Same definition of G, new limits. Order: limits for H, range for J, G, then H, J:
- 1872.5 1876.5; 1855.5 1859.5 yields 7.04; 8.18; 6.7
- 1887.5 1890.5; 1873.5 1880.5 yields 7.68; 6.10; 8.2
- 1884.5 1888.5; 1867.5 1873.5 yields 7.21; 6.85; 7.3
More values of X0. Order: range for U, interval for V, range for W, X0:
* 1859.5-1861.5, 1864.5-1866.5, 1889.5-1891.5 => -1.1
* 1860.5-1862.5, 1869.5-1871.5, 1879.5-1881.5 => 1.6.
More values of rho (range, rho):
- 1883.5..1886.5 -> 6.9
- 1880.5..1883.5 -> 7.6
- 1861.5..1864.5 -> 6.4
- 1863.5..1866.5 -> 6.8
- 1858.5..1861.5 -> 6.5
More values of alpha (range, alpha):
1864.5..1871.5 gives 0.85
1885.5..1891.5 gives 0.78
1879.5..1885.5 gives 0.87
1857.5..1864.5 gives 0.81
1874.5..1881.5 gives 0.92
